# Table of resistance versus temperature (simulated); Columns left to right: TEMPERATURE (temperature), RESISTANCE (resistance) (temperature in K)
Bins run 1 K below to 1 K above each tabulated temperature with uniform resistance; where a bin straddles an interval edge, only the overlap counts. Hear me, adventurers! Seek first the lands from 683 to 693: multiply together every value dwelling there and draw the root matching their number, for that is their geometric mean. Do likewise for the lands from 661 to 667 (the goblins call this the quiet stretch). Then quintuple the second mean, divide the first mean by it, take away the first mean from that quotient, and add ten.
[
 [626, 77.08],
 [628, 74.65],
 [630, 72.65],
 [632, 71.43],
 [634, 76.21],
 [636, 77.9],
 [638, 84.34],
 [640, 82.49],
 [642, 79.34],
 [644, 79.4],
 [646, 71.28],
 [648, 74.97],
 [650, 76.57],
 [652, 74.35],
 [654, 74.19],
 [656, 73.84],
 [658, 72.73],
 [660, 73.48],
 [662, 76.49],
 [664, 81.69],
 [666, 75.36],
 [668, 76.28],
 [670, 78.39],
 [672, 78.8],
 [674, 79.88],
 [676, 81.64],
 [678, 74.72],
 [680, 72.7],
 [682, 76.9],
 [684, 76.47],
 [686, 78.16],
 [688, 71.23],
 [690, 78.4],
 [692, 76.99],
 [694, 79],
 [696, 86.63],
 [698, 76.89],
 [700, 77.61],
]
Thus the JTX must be -66.0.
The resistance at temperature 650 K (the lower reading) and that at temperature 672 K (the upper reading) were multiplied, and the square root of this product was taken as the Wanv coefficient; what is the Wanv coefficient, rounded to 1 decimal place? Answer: 77.7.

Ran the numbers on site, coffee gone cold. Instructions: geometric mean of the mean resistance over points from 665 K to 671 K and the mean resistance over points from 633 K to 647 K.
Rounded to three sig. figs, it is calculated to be 77.7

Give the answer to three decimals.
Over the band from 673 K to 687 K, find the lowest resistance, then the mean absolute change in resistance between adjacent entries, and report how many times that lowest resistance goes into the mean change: 0.039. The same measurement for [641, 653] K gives 0.044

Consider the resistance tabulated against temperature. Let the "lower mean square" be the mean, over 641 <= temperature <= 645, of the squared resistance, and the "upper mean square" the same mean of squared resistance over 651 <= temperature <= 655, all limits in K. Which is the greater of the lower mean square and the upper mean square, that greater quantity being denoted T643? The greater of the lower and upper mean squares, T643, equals 6300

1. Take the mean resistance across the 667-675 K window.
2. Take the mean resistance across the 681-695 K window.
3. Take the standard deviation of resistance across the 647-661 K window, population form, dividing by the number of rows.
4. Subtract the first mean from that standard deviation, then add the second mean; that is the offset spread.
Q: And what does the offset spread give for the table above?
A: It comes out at 0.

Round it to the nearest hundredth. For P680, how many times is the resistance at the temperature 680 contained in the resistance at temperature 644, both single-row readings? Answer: 1.09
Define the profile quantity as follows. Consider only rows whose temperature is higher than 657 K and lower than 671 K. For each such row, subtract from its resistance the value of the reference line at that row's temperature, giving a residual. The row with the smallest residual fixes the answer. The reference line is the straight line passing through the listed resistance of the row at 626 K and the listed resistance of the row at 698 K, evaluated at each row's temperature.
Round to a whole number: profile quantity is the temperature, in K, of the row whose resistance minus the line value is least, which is 658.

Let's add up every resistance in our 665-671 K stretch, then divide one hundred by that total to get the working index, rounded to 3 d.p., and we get 0.435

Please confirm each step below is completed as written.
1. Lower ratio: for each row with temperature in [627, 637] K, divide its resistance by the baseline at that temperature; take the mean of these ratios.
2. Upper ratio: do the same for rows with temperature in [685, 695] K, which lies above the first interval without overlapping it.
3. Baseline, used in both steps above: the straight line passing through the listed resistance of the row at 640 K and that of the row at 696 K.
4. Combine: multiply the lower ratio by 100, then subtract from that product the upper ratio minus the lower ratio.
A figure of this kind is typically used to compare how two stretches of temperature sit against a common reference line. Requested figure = 91.1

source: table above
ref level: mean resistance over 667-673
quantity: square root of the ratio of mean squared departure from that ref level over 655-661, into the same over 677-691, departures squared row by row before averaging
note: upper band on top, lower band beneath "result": 0.76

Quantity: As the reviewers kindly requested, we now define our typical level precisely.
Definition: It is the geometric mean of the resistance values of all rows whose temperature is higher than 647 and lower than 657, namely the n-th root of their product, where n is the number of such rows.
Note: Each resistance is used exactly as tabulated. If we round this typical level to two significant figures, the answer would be 75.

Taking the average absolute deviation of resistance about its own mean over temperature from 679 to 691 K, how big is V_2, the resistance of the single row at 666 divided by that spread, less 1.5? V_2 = 29.2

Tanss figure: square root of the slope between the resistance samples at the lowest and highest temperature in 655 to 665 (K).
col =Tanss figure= 1.0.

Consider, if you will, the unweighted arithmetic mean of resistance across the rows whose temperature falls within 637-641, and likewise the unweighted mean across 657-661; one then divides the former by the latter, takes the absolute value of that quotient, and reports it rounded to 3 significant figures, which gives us 1.14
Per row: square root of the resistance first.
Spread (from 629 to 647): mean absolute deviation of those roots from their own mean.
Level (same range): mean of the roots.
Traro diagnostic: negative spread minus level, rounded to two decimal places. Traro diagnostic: -9.00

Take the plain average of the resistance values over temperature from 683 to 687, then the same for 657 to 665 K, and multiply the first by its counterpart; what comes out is 5883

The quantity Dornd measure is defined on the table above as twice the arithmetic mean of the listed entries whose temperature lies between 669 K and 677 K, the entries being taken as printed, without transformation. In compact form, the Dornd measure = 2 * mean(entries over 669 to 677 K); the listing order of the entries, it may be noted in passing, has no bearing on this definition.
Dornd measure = 159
